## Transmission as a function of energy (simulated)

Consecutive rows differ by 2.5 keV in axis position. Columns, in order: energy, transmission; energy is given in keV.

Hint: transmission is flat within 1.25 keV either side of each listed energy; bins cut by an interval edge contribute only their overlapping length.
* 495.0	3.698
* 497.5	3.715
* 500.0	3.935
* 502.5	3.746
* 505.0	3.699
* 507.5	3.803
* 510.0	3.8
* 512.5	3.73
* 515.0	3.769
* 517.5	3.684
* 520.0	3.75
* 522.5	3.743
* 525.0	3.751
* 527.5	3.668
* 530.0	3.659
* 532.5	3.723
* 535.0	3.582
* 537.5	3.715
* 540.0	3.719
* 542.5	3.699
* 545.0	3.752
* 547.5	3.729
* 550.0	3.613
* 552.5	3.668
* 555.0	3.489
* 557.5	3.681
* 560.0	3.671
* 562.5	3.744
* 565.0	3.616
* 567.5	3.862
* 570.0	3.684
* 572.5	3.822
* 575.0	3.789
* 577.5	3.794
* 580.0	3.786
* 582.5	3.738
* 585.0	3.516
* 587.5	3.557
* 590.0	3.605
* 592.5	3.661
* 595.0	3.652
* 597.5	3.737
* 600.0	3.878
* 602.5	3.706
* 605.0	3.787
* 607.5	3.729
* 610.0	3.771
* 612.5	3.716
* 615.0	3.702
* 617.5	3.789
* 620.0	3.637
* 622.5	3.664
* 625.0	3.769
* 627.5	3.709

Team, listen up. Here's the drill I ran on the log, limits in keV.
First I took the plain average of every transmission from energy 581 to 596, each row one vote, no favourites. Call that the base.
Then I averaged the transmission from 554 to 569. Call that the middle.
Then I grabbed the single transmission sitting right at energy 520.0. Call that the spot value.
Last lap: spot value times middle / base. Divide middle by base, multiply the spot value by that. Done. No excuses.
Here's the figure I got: 3.81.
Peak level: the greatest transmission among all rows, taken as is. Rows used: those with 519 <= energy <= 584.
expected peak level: 3.862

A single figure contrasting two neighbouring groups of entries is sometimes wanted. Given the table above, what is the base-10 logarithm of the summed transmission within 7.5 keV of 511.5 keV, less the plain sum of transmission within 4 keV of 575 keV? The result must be -10.1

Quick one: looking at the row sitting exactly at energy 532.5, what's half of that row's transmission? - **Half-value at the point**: 1.86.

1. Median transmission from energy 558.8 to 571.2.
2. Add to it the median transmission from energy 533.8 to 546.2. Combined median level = 7.40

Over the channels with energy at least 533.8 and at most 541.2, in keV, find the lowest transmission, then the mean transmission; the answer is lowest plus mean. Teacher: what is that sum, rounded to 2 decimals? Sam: 7.25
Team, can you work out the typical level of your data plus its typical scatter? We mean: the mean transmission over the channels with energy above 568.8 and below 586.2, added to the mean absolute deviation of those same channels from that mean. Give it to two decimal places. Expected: 3.81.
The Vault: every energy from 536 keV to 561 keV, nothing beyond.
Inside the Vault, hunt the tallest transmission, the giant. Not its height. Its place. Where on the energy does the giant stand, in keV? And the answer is 545.0 keV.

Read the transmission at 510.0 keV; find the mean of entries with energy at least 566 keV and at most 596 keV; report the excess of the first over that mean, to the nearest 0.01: 0.09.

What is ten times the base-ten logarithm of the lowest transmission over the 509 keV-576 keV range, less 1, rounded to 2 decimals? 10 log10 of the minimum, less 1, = 4.43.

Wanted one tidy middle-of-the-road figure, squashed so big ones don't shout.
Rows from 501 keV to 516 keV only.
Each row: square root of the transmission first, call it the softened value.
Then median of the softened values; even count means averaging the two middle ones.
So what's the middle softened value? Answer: 1.94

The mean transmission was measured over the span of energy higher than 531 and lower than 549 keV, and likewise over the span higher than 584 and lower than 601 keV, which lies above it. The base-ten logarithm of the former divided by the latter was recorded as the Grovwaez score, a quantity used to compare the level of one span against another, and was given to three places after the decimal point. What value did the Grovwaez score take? 0.005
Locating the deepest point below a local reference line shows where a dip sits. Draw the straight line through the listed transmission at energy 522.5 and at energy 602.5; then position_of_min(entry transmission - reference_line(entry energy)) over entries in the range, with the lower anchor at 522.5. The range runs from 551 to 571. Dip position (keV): 555.0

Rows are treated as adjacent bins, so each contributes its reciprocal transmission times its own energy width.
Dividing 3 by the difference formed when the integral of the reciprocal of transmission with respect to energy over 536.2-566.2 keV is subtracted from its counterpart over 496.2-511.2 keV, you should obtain -0.7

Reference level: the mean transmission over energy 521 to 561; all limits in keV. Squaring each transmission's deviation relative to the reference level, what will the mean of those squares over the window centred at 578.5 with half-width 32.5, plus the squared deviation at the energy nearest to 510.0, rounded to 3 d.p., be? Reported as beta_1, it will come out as 0.025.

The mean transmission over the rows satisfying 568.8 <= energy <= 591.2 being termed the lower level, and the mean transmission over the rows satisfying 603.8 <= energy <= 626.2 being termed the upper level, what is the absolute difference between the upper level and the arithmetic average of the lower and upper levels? 0.015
